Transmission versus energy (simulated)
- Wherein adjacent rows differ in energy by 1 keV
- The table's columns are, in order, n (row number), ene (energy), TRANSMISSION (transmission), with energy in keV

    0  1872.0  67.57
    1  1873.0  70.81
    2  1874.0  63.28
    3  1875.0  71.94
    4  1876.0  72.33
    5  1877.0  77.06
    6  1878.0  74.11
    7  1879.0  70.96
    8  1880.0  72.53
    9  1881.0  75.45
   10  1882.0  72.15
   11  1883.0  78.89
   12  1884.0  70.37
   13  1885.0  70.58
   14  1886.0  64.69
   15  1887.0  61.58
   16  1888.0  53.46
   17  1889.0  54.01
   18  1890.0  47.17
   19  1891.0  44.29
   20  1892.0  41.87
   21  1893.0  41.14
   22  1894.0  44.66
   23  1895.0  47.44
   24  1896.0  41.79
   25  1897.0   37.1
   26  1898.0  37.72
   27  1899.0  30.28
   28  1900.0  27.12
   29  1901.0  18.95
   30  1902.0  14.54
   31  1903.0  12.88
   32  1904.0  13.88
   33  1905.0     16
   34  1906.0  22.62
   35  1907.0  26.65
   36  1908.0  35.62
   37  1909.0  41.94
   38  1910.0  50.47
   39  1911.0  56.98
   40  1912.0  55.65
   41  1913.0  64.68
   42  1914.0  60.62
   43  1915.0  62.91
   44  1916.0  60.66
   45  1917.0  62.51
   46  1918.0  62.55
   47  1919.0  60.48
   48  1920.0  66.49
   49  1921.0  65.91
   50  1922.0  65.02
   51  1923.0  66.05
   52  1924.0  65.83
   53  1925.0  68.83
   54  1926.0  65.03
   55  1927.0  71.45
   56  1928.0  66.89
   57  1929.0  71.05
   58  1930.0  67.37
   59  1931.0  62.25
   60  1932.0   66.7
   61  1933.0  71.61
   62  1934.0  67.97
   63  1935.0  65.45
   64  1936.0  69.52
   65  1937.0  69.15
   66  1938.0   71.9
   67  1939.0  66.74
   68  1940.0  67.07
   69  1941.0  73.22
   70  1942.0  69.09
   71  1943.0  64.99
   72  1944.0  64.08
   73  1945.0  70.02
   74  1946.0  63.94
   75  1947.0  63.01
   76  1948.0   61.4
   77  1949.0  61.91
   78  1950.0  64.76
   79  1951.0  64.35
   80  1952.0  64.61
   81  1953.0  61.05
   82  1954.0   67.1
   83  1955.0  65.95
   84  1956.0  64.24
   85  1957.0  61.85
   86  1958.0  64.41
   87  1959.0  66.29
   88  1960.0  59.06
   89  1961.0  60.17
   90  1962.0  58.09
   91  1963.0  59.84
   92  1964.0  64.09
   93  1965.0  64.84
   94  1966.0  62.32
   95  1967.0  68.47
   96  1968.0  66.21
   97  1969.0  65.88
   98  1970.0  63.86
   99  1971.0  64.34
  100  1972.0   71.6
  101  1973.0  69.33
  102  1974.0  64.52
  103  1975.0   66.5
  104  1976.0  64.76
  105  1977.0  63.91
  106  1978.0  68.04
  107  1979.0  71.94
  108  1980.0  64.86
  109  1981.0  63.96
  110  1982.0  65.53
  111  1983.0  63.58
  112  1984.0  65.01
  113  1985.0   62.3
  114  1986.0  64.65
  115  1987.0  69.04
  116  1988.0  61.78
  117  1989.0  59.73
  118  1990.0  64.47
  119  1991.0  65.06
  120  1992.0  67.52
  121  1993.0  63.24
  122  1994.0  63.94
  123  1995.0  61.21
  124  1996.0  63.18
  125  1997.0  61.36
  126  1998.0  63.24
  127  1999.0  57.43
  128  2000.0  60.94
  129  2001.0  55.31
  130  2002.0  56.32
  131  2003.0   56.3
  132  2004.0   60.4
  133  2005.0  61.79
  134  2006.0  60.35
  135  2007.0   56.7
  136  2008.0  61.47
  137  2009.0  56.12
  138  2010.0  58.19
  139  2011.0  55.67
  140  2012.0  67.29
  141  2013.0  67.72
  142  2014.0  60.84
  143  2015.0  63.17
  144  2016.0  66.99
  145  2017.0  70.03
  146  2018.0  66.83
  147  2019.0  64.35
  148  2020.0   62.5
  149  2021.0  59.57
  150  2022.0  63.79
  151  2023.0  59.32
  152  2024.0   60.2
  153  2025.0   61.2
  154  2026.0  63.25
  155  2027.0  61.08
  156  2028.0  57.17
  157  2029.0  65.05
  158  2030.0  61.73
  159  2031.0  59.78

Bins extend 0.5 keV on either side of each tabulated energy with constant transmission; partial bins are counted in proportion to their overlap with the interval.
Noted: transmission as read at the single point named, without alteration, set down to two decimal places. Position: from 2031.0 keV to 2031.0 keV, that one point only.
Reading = 59.78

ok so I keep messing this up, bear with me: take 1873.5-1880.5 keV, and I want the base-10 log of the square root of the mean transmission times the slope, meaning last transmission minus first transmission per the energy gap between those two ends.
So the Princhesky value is 1.02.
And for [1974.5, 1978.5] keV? 0.76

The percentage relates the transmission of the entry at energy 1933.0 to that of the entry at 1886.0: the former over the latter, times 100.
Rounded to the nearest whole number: 111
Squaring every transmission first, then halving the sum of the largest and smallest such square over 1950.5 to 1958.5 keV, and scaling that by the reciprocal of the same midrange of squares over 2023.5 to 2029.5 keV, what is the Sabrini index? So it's 1.10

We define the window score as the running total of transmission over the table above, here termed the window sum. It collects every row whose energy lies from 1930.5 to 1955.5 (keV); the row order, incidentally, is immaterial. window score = 1658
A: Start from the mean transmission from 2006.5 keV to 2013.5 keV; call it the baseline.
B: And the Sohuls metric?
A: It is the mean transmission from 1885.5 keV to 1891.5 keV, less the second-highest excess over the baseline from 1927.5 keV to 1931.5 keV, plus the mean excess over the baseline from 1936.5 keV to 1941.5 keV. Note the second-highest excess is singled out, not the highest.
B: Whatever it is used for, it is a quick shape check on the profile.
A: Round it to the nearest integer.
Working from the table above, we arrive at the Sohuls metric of 56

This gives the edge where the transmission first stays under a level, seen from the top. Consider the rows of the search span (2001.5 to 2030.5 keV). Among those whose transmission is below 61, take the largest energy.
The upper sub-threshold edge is 2028.0 keV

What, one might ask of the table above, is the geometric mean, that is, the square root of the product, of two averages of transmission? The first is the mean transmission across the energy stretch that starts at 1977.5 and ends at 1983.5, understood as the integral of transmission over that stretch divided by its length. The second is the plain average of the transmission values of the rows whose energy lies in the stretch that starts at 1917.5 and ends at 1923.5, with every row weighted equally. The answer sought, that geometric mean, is 65.4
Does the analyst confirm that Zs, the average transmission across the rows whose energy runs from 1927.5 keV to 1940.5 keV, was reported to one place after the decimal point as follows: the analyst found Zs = 68.0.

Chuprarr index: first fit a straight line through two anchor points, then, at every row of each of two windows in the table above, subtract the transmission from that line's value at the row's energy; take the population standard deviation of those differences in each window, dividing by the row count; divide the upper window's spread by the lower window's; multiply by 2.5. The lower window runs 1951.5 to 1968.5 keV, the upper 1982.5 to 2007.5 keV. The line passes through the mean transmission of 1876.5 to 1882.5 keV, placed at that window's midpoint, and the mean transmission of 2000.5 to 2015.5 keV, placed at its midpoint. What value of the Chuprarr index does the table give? 2.5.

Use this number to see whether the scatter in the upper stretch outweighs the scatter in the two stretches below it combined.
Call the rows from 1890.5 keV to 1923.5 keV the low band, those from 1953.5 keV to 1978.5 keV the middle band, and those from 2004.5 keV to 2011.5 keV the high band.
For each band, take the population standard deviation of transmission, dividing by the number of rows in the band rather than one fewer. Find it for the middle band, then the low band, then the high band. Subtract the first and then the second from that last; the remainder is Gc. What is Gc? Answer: -18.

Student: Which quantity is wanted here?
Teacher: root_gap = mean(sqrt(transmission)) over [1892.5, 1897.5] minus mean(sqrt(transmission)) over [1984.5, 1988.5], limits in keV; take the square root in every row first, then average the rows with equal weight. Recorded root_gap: -1.5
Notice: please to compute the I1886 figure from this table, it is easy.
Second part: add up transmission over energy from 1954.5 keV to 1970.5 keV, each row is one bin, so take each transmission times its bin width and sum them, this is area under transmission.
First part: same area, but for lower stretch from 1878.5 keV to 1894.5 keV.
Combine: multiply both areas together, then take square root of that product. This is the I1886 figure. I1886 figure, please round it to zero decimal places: 989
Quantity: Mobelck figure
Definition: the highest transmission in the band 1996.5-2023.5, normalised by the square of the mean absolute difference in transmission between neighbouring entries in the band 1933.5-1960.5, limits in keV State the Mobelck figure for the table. 8.28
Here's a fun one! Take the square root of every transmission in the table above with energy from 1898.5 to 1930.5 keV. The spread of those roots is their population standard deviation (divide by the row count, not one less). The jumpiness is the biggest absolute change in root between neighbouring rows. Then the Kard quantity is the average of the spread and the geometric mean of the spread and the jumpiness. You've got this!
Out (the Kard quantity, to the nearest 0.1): 1.4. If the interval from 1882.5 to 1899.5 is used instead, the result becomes 0.8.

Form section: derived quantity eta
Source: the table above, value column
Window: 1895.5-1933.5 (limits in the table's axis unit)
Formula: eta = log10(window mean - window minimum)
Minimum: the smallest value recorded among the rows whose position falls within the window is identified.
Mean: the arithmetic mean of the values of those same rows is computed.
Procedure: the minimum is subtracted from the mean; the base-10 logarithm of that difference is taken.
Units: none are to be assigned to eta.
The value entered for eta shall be 1.6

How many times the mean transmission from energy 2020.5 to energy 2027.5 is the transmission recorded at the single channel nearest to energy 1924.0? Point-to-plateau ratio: 1.1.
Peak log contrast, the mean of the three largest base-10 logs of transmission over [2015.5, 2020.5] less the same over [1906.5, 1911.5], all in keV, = 0.14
